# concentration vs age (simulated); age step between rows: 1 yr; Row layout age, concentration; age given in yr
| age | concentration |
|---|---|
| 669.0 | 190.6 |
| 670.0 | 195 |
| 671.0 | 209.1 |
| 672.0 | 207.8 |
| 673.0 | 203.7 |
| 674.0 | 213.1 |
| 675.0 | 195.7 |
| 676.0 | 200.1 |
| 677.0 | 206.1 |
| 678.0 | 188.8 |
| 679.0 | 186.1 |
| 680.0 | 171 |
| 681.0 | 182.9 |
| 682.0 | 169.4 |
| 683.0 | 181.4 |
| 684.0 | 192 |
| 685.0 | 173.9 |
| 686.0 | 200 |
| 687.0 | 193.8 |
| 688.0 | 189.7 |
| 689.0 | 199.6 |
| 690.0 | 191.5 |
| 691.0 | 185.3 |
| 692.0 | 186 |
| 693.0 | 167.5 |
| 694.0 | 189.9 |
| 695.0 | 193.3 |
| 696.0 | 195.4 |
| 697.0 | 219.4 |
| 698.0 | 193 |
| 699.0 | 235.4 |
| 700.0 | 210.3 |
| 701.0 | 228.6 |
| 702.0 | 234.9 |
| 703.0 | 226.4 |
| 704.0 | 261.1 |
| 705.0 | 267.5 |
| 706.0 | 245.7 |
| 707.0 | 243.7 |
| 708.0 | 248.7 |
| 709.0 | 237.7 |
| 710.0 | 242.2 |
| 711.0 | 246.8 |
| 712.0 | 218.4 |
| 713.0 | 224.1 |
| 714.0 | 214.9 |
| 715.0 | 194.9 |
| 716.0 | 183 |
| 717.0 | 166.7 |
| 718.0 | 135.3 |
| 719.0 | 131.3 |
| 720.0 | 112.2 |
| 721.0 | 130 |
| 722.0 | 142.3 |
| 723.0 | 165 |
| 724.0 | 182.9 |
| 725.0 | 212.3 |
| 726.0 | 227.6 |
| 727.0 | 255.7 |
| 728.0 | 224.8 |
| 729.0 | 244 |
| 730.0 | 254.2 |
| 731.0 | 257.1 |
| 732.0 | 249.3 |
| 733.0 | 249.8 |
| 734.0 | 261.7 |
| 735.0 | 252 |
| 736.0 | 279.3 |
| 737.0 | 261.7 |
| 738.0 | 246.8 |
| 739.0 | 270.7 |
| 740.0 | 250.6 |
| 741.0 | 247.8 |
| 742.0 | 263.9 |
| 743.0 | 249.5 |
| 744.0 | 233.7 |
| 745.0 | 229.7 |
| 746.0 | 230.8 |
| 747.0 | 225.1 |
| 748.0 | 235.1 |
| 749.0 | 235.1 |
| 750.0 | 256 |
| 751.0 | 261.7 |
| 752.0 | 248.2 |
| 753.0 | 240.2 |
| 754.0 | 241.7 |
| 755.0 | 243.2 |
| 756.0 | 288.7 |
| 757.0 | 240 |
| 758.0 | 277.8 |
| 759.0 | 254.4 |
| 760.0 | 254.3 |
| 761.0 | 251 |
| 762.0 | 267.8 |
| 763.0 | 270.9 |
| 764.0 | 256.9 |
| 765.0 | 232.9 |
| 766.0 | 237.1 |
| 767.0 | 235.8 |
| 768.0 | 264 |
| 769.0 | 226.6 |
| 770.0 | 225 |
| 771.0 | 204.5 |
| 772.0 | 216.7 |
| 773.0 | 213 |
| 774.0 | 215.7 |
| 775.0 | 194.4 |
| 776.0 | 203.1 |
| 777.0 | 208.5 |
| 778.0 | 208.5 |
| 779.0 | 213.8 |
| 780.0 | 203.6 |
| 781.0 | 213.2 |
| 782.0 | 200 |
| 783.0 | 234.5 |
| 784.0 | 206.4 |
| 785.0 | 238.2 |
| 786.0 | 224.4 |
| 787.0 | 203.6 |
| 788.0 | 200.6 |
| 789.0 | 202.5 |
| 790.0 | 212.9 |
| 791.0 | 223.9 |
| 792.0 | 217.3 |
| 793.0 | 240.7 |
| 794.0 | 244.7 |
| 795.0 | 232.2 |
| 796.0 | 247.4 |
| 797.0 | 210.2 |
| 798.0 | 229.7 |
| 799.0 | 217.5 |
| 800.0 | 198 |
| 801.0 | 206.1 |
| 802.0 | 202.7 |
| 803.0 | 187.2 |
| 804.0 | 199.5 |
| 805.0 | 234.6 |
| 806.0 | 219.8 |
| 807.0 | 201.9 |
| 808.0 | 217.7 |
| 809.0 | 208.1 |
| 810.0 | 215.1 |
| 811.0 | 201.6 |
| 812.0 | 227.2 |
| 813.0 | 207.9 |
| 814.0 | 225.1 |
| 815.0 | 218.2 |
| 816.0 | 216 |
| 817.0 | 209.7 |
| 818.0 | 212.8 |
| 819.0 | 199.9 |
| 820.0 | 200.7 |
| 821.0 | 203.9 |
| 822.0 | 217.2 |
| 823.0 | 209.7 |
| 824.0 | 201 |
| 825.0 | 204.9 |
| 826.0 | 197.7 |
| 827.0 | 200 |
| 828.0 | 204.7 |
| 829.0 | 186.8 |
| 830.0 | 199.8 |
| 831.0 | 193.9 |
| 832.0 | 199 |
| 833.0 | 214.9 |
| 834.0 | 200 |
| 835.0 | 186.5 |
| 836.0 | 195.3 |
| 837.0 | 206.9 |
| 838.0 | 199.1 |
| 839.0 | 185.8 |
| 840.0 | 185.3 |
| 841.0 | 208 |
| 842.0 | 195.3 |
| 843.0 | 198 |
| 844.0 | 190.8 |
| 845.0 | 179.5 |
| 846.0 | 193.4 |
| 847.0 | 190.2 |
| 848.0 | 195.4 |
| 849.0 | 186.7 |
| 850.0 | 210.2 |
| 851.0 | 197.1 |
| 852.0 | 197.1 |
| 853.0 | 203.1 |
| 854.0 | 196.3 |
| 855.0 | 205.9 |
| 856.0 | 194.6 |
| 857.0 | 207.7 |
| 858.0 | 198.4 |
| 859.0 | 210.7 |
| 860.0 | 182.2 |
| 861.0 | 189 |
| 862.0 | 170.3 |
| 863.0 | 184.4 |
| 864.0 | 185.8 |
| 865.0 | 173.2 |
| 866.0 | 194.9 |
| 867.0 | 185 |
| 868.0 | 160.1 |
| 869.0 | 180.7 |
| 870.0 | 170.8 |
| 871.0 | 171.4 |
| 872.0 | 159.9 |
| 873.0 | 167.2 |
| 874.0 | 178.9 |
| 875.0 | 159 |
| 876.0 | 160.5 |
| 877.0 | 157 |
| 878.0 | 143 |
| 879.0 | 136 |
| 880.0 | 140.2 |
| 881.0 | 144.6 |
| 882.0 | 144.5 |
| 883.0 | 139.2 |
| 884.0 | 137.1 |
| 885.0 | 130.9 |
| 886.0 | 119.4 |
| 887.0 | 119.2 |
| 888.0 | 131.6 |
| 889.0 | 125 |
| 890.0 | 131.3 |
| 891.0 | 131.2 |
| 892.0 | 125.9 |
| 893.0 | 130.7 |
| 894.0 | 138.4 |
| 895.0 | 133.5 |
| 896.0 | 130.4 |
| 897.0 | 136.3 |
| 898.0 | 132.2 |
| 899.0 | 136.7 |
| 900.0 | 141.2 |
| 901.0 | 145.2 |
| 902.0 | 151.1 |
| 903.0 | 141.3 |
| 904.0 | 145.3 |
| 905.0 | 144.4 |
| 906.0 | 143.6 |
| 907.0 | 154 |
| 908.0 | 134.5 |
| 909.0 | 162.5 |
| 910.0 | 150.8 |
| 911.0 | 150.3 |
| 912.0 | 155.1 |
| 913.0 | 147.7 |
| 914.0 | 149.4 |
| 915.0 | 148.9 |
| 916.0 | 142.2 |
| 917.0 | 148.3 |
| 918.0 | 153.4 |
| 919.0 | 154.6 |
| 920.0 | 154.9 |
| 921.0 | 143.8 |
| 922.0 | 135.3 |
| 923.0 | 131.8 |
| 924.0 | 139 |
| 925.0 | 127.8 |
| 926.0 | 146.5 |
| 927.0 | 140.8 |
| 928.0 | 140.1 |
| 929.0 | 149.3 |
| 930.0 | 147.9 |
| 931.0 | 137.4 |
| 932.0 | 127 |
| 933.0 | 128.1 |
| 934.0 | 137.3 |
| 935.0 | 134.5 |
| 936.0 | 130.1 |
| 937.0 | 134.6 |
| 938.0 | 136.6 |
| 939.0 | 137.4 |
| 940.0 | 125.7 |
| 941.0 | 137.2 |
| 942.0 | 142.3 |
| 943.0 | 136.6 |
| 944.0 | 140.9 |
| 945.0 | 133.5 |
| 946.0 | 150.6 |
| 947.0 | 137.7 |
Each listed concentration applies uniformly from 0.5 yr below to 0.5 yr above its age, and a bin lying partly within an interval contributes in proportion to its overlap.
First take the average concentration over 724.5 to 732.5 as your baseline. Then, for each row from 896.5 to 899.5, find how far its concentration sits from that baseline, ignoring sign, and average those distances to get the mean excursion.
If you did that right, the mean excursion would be 106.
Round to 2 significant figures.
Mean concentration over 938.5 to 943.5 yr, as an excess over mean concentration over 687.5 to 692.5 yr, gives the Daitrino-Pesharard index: -55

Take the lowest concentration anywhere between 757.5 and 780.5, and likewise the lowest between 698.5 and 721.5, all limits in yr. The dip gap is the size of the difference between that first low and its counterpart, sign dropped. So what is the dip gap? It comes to 82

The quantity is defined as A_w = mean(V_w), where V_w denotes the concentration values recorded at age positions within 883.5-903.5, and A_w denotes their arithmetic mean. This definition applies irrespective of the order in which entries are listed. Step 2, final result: 133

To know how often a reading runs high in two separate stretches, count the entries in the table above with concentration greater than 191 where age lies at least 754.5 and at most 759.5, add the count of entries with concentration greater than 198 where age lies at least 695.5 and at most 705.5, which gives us 13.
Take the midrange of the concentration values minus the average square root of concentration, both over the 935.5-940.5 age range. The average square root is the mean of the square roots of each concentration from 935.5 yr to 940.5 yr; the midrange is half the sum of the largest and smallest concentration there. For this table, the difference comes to 120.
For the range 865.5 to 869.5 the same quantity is 164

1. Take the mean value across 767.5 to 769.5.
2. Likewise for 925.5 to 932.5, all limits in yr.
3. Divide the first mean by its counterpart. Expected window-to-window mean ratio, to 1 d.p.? 1.7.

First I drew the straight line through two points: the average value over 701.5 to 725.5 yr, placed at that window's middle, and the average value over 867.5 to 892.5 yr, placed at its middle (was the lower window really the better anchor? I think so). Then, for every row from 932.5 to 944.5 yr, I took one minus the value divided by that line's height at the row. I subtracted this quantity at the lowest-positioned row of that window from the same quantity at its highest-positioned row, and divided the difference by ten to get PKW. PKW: -0.013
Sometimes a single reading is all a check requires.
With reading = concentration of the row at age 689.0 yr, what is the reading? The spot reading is 199.6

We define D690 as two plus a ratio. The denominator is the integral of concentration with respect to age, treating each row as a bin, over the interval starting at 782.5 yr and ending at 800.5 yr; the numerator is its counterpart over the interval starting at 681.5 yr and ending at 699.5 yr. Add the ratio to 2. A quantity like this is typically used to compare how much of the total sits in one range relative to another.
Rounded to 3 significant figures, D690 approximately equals 2.87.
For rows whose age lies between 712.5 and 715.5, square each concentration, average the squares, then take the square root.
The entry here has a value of 212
